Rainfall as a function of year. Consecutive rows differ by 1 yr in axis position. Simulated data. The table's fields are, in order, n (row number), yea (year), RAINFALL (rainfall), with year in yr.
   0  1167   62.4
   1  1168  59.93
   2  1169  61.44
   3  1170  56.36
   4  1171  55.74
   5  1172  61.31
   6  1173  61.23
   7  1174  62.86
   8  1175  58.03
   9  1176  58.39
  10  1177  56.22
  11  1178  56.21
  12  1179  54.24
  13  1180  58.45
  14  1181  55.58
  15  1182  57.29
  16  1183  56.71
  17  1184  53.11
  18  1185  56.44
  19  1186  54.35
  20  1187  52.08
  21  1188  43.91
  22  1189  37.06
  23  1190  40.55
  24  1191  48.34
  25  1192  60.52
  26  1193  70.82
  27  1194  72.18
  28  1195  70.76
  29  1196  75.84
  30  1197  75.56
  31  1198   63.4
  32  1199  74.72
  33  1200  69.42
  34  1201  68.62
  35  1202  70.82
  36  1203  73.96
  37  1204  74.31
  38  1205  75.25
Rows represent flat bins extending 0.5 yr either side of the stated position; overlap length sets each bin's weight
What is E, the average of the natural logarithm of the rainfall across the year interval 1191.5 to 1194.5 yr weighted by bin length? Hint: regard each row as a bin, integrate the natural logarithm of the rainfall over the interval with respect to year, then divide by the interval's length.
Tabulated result 4.21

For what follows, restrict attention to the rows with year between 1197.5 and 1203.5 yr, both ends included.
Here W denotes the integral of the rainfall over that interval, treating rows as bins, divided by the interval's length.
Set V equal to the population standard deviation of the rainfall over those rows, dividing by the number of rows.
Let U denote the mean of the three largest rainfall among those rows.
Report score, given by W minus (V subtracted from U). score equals 0.74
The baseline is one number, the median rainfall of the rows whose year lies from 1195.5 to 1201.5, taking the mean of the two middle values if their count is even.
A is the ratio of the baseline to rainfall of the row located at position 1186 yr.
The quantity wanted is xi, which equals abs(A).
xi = 1.33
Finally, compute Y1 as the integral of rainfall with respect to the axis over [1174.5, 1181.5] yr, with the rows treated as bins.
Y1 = 397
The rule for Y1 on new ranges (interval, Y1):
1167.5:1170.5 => 178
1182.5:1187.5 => 273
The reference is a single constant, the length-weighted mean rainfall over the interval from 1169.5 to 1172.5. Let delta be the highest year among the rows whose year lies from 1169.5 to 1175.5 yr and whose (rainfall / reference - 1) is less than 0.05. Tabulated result 1175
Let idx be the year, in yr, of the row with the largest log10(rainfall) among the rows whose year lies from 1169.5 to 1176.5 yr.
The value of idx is 1174 yr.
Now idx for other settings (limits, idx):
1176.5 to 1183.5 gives 1180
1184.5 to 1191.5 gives 1185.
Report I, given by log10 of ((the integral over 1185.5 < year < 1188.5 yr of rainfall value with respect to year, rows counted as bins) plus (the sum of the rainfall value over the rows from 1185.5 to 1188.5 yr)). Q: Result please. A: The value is 2.48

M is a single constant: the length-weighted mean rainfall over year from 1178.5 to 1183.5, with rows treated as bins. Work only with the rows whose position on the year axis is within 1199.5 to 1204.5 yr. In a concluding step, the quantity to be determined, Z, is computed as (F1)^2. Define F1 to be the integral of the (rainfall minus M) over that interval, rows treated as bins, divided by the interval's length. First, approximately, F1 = 15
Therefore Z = 224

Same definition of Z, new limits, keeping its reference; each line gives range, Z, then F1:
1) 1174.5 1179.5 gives 0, 0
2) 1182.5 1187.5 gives 4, -2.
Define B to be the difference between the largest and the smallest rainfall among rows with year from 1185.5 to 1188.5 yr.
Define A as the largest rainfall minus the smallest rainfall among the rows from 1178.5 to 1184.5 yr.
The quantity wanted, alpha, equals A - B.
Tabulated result -5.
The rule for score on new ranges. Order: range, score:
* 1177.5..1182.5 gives 0.48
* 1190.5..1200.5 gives 0.92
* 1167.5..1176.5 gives -0.06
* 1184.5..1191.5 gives -0.01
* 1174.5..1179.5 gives 0.56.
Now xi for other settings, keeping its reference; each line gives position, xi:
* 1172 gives 1.18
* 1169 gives 1.17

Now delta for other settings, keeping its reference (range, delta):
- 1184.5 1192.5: 1192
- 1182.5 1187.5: 1187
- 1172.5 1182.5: 1182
